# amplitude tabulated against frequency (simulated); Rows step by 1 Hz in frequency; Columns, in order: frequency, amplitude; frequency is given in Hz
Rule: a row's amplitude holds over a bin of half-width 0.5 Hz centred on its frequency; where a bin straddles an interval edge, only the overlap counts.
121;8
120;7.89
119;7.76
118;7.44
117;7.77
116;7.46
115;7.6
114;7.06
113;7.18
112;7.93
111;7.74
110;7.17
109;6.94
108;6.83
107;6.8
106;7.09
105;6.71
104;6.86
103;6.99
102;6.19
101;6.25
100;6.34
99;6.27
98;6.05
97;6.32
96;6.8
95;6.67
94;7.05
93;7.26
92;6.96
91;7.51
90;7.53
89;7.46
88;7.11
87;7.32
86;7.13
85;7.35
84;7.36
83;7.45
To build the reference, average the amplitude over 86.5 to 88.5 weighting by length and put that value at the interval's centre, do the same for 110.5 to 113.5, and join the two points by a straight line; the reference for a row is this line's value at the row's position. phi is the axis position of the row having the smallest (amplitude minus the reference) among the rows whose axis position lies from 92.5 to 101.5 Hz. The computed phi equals 98 Hz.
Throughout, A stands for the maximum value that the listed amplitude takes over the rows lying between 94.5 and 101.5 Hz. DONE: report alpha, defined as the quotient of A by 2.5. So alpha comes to 2.72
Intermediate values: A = 6.8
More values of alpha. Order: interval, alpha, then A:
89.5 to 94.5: 3.01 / 7.53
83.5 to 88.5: 2.94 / 7.36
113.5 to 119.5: 3.11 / 7.77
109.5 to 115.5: 3.17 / 7.93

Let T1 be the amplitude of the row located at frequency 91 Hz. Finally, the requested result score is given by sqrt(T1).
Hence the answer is 2.74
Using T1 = 7.51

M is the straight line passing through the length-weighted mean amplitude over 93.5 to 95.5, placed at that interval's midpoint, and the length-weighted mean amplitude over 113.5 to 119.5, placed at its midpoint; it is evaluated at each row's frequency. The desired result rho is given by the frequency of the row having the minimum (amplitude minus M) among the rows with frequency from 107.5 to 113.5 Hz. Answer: 108 Hz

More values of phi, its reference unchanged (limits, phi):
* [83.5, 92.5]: 92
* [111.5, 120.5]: 114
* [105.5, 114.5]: 107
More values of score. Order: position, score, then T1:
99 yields 2.50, 6.27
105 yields 2.59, 6.71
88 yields 2.67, 7.11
